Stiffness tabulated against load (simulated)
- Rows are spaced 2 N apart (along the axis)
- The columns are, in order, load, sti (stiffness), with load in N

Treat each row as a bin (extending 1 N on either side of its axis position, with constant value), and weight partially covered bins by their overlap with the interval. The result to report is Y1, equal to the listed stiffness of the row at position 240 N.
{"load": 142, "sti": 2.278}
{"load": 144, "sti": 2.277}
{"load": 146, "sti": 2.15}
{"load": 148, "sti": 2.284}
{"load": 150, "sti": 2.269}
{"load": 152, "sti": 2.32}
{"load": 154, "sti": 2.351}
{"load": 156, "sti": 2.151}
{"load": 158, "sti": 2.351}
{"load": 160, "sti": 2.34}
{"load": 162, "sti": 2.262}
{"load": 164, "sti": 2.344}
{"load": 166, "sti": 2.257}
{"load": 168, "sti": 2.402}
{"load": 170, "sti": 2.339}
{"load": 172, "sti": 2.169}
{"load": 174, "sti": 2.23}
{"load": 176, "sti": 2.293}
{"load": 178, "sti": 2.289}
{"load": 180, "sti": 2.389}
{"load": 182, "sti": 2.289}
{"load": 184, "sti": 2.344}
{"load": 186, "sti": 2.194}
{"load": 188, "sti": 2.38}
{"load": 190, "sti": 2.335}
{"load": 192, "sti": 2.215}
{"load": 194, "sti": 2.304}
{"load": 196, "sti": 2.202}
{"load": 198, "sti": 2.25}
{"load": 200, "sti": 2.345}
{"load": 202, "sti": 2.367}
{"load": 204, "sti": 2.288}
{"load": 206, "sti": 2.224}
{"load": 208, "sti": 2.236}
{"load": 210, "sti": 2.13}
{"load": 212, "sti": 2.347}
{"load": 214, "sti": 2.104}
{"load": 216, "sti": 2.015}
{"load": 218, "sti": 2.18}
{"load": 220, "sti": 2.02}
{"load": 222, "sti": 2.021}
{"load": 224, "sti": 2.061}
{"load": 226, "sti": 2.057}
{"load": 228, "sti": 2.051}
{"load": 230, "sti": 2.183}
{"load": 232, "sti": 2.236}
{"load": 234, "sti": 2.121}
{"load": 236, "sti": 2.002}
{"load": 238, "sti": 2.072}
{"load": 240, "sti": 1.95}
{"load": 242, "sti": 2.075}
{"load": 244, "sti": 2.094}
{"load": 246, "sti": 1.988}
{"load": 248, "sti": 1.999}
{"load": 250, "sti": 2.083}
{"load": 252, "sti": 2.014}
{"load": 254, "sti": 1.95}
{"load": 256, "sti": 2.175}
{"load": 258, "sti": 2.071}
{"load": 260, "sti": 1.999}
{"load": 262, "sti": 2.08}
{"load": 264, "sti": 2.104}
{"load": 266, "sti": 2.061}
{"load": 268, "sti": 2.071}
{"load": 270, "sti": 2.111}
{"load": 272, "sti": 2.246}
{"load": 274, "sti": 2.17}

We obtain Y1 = 1.95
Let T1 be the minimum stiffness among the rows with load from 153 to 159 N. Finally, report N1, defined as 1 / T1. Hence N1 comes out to 0.465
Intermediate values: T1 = 2.151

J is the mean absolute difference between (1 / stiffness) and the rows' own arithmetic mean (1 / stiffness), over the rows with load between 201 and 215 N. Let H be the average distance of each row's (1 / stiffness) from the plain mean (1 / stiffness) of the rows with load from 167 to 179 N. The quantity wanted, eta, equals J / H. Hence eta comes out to 1.4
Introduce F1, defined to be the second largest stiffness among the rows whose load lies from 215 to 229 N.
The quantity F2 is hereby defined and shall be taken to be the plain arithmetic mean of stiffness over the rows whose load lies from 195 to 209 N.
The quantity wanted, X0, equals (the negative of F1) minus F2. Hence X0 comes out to -4.3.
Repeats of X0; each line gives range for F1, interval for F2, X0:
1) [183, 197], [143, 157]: -4.6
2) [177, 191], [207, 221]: -4.5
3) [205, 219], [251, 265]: -4.3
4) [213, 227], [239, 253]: -4.1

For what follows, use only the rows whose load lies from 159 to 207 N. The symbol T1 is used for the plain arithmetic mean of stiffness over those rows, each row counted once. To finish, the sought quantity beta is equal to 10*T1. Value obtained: 22.9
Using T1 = 2.29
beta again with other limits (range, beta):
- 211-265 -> 20.8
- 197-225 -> 21.8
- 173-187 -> 22.9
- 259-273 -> 21.0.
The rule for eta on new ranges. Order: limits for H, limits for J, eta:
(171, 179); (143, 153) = 1.0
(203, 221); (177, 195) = 0.5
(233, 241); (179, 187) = 0.8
